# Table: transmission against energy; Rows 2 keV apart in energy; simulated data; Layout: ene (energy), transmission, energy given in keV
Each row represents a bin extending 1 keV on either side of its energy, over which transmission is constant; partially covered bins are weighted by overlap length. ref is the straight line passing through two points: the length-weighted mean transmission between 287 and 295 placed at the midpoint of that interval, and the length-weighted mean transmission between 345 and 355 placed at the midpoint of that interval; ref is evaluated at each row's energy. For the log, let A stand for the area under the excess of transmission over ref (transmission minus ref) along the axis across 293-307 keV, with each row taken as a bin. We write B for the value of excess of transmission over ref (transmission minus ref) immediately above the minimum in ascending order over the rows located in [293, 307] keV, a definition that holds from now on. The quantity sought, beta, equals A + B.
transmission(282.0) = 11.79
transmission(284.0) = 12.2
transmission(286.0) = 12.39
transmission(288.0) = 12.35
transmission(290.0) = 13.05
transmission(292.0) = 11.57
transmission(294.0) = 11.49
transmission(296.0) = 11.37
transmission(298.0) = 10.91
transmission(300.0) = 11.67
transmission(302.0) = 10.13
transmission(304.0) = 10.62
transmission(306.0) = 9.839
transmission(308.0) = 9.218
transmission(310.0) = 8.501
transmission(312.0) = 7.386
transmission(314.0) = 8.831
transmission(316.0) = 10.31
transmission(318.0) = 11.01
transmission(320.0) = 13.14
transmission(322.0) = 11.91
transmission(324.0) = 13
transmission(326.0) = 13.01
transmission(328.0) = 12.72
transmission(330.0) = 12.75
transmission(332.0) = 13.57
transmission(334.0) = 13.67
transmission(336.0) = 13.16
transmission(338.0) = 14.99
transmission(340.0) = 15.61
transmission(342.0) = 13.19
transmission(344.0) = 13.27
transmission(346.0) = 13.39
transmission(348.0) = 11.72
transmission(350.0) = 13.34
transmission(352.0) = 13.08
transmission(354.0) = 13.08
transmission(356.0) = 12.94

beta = -21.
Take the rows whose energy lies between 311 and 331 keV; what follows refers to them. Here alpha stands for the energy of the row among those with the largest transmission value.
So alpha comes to 320.0 keV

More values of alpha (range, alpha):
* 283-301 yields 290.0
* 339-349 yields 340.0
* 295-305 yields 300.0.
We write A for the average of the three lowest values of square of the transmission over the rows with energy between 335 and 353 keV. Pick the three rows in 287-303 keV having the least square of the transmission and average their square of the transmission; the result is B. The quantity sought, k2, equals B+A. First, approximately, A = 161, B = 117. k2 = 278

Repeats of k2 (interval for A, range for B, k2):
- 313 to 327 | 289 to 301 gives 229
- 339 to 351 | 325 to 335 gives 327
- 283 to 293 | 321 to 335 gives 300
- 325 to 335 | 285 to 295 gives 304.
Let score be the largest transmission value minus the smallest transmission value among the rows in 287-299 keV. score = 2.14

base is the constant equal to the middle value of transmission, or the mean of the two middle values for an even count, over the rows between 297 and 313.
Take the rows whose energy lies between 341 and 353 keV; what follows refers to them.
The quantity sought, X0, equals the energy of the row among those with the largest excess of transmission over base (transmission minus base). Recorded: 346.0 keV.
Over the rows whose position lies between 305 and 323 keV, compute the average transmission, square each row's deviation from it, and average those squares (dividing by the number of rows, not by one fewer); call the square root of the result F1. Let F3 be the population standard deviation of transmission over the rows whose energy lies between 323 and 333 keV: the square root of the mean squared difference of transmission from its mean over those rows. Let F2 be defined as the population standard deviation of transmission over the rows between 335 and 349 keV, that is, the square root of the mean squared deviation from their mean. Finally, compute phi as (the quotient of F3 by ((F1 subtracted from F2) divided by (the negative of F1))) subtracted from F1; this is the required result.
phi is 0.6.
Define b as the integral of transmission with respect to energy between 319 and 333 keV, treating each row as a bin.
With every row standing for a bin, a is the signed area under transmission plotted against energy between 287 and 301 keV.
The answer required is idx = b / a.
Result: 1.1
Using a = 165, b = 180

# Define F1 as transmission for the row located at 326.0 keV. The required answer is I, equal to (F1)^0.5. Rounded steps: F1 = 13.01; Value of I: 3.6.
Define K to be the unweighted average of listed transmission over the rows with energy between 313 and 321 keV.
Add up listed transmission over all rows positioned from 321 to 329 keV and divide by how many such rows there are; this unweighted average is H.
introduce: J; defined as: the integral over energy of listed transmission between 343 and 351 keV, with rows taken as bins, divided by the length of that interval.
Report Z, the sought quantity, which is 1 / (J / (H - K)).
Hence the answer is 0.14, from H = 12.7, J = 12.9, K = 10.8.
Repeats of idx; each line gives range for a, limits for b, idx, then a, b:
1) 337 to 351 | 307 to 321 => 0.7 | 191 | 137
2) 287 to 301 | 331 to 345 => 1.2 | 165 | 195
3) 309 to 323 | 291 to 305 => 1.1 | 142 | 156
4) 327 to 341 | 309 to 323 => 0.7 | 193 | 142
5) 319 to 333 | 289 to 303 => 0.9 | 180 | 160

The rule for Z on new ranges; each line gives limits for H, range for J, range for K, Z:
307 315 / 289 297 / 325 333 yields -0.38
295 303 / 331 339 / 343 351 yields -0.14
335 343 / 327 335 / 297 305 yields 0.26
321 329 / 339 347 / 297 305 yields 0.13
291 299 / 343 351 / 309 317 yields 0.20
